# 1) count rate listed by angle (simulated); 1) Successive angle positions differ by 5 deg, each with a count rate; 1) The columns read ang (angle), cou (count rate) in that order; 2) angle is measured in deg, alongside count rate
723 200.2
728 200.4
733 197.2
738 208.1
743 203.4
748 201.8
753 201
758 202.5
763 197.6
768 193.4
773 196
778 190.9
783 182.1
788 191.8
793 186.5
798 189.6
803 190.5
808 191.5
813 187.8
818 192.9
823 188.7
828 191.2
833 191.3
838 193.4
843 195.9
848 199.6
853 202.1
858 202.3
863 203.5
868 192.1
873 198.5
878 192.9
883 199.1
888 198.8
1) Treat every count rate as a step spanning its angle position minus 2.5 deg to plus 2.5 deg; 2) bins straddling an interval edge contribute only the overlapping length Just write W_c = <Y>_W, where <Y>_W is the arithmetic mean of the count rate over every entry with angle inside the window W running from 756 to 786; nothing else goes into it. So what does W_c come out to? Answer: 194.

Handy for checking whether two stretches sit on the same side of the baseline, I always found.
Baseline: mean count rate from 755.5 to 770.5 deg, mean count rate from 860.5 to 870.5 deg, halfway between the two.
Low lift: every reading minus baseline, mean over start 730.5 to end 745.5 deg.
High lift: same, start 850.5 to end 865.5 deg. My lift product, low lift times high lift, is 24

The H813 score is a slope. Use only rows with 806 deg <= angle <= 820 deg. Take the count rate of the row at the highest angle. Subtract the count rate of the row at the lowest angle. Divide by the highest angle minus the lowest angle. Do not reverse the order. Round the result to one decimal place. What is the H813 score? 0.1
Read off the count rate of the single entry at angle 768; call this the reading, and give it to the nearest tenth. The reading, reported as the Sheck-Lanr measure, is 193.4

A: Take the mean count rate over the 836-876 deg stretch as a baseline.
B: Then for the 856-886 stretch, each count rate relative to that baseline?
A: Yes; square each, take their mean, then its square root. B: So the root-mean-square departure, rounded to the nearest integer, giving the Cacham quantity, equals 4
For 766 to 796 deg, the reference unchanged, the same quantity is 9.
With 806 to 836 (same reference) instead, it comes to 8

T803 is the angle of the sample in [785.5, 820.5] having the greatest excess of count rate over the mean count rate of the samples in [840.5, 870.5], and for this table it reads 818 deg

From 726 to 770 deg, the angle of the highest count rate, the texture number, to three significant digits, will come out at 738 deg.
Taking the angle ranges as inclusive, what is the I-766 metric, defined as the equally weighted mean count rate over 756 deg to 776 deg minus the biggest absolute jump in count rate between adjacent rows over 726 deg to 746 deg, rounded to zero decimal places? 186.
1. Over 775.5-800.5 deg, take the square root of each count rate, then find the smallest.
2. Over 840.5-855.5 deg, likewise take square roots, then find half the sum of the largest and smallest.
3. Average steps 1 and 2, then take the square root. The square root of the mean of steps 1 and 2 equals 3.71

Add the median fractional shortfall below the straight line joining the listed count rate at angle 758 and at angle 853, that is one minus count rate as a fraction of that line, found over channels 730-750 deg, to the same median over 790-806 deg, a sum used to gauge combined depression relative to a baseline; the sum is 0.063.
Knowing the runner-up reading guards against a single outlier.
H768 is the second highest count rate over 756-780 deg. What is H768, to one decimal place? 197.6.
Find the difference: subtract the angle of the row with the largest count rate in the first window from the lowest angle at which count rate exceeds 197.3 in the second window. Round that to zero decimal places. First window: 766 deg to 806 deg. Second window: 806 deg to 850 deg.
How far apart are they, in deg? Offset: 75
